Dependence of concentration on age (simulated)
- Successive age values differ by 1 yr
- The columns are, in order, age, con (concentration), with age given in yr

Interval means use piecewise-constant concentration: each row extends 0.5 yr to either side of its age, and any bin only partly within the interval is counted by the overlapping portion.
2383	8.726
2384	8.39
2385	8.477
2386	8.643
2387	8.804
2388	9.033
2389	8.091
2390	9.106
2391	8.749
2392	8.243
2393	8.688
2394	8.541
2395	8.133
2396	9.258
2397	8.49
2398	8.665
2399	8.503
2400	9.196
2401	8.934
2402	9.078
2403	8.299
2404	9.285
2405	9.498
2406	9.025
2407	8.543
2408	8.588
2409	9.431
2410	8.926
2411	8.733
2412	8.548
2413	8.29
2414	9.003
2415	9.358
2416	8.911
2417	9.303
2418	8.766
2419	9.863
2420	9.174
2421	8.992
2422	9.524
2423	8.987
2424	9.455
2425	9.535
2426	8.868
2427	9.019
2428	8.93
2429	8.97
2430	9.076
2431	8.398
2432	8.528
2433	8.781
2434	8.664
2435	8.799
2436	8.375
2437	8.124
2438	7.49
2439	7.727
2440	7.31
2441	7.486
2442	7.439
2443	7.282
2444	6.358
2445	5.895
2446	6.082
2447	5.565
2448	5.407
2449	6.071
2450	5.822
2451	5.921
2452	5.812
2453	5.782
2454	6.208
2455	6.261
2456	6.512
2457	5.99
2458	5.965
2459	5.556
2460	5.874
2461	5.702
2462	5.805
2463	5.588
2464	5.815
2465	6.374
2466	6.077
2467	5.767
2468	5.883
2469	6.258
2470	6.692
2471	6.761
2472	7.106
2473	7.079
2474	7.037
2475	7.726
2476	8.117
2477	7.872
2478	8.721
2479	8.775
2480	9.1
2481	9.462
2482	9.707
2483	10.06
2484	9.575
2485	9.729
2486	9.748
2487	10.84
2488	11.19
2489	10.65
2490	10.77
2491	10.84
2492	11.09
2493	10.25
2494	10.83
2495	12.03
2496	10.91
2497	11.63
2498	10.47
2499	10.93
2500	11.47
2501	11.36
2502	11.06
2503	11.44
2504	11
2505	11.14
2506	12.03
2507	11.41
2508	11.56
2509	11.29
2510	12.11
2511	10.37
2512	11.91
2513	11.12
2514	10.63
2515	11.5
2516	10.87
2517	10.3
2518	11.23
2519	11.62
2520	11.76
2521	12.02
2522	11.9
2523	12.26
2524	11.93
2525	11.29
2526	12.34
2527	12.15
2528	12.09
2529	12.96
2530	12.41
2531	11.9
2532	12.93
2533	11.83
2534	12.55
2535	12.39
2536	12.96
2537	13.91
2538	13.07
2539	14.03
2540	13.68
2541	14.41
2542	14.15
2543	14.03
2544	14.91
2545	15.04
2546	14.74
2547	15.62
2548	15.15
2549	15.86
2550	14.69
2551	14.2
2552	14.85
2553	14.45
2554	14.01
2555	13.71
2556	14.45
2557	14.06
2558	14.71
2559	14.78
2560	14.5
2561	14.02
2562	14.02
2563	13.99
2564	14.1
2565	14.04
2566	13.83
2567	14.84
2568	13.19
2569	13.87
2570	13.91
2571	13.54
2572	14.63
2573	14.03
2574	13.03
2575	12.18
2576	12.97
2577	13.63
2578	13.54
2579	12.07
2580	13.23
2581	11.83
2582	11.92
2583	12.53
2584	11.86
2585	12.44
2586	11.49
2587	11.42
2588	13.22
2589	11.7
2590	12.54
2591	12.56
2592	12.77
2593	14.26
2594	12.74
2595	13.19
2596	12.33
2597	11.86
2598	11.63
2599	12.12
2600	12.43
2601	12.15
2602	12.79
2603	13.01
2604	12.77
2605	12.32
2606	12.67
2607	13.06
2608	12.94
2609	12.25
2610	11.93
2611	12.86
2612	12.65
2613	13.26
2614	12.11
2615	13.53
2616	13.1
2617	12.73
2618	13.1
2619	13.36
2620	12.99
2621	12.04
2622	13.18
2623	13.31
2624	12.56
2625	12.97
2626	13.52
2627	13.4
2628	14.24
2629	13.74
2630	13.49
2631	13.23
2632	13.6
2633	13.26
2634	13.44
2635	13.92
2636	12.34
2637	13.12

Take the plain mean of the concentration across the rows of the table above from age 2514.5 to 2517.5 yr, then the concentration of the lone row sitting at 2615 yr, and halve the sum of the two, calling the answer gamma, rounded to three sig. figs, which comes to 12.2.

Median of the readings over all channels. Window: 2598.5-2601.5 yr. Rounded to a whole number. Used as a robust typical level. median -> 12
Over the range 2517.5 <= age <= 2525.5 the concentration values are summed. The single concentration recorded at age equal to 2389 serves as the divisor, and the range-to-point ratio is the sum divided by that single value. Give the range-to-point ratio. 12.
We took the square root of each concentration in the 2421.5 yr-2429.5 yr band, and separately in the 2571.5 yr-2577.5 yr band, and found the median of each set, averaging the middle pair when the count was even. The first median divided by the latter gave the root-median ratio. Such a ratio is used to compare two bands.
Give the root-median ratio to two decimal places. 0.82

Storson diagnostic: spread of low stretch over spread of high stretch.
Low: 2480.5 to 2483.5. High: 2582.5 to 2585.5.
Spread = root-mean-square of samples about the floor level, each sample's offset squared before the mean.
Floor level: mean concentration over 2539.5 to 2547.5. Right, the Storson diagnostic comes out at 2.1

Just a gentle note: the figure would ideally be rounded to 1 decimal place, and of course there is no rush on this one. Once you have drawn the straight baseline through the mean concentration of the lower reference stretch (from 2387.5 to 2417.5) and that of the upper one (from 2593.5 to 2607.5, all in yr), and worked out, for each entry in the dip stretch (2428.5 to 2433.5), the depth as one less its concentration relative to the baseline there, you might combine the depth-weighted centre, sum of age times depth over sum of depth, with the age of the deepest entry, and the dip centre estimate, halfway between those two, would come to 2431.2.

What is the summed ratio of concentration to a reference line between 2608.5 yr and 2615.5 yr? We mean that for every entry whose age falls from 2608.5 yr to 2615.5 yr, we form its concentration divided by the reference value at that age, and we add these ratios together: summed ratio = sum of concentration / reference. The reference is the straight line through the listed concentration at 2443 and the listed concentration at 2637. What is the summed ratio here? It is 7.2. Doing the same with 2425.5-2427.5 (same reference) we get 2.6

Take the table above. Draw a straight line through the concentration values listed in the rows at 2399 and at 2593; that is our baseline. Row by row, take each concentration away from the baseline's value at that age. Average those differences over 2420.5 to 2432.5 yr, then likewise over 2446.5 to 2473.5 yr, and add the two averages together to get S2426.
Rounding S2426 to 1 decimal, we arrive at 4.5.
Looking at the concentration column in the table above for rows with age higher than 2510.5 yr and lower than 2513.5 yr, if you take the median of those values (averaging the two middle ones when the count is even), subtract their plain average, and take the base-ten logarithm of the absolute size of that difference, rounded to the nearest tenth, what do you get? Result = -1.9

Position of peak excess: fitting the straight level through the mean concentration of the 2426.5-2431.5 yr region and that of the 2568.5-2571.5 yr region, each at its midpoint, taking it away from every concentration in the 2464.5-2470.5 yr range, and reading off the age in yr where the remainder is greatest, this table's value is 2470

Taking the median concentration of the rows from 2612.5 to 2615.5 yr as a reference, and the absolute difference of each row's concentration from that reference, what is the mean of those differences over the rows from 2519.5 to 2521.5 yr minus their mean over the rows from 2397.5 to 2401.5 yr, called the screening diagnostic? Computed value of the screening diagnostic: -3.1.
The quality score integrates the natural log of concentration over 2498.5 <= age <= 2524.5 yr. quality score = 63.2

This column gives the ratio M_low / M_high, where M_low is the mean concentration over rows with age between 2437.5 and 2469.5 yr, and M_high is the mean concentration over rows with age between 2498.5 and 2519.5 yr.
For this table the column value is 0.6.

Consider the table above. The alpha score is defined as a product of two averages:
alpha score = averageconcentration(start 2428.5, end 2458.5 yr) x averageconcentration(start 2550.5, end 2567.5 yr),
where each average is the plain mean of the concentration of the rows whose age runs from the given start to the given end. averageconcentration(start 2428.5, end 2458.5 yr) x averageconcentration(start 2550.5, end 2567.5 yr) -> 101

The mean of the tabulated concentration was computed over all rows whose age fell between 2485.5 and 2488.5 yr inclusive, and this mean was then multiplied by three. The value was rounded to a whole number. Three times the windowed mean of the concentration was 32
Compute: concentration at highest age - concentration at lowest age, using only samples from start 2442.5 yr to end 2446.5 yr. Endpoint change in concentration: -1.20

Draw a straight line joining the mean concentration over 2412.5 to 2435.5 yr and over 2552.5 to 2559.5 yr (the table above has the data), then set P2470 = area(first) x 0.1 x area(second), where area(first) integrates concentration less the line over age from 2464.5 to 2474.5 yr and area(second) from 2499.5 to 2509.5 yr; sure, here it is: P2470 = 38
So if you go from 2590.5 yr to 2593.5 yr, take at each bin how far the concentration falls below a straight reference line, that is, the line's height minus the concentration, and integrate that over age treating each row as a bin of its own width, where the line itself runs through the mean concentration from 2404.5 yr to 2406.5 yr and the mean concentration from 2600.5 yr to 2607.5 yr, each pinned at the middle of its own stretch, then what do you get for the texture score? -2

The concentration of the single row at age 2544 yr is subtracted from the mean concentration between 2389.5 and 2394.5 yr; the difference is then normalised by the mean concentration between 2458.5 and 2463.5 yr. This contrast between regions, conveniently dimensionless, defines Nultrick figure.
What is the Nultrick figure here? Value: -1.1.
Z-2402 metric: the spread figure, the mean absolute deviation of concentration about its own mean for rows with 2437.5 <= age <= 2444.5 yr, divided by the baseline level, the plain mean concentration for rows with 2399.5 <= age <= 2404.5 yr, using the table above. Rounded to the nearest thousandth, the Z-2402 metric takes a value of 0.031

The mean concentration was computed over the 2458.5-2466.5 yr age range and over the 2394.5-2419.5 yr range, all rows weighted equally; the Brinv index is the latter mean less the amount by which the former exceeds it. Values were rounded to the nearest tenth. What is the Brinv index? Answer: 12.0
